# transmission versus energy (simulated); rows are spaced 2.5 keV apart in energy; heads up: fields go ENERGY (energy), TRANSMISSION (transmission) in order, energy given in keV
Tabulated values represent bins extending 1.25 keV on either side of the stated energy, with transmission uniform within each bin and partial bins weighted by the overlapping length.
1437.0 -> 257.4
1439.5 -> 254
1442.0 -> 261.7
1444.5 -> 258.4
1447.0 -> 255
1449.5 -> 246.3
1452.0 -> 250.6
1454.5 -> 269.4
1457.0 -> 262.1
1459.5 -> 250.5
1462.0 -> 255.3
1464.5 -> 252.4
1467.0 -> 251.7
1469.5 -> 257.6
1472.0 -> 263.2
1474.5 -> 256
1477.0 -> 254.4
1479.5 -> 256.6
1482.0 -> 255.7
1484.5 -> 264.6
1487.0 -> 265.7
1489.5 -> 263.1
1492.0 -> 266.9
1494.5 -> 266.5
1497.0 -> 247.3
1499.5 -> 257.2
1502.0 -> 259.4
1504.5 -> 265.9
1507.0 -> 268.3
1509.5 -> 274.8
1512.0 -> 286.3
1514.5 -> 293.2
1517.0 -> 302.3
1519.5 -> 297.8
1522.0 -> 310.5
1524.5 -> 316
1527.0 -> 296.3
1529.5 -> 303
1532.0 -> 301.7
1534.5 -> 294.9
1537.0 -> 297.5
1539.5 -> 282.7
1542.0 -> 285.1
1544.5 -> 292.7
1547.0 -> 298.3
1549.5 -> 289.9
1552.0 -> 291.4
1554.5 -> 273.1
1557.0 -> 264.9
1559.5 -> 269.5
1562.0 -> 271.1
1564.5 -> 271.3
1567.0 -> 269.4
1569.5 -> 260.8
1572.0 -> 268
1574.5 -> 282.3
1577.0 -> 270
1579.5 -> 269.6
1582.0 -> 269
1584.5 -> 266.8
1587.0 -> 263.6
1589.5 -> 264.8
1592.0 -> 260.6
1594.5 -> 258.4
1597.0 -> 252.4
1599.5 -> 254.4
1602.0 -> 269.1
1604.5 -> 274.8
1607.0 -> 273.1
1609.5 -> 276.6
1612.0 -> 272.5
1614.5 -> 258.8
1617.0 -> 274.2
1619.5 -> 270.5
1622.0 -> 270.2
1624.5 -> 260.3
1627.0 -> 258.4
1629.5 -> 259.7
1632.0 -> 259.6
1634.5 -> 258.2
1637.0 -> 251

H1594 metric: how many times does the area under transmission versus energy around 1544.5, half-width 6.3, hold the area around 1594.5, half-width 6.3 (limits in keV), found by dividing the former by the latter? 1.12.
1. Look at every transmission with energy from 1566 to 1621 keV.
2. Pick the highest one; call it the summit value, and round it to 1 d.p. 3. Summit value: 282.3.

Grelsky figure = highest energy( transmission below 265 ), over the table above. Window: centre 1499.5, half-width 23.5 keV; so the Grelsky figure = 1502.0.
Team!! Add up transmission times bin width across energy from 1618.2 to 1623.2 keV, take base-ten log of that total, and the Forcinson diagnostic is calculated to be 3.13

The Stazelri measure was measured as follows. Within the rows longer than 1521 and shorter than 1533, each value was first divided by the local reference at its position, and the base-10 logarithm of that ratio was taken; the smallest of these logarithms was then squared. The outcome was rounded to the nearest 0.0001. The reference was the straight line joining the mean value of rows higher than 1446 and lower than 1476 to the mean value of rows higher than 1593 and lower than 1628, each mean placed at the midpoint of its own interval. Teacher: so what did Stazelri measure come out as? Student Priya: 0.0032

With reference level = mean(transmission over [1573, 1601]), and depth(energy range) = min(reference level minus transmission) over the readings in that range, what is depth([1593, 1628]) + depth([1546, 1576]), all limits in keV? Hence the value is -45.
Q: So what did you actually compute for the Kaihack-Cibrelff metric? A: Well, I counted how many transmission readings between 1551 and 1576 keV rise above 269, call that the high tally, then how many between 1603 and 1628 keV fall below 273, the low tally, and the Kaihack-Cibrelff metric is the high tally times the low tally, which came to 42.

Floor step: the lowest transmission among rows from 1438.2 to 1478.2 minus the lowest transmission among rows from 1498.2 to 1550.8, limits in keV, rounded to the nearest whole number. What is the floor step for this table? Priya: -11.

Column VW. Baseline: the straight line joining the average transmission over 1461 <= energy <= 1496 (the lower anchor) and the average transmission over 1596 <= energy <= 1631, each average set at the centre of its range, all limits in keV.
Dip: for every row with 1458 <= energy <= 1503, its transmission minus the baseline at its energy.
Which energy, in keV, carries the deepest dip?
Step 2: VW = 1497.0 keV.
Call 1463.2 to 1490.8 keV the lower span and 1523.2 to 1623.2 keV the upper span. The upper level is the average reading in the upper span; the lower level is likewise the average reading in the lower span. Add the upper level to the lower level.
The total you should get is 535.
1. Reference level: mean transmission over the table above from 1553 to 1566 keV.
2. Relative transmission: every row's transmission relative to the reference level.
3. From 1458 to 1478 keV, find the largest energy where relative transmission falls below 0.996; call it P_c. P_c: 1477.0 keV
